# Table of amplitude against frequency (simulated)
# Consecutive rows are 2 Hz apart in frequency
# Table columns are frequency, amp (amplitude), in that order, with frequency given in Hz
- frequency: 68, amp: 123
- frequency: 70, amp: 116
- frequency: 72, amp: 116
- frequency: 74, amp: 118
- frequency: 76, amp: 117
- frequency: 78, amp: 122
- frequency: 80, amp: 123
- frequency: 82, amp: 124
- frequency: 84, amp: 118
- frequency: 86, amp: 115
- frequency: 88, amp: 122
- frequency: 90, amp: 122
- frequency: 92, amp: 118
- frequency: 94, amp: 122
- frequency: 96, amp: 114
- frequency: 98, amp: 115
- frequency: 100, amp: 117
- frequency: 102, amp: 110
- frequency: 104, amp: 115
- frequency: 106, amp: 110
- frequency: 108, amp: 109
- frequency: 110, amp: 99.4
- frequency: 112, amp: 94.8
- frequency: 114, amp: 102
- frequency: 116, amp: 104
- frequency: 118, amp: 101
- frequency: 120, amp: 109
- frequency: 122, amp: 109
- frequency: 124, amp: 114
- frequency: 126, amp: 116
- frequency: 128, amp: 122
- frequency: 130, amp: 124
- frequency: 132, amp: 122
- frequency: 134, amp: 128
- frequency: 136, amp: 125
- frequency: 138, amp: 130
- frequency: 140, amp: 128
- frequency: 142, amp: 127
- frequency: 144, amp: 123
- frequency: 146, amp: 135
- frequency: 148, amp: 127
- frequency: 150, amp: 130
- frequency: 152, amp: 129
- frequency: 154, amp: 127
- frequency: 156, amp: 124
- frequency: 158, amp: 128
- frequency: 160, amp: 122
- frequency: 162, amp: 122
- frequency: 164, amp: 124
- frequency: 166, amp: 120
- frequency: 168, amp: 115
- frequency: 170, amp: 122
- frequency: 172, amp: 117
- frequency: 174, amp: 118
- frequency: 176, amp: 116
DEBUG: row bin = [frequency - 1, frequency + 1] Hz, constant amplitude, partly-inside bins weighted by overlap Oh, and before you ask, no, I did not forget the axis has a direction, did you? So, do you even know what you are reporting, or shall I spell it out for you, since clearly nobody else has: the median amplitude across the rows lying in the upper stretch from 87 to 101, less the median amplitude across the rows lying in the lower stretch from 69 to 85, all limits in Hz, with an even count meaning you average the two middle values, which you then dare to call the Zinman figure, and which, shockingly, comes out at 0.0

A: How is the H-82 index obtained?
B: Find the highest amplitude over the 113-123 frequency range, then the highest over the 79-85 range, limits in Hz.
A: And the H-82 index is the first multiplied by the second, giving 13516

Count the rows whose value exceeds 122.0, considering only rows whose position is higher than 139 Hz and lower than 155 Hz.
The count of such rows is 8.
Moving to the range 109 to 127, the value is 0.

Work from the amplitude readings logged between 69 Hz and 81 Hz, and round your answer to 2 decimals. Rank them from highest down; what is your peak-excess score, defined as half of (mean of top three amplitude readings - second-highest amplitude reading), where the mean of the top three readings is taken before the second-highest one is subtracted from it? -0.50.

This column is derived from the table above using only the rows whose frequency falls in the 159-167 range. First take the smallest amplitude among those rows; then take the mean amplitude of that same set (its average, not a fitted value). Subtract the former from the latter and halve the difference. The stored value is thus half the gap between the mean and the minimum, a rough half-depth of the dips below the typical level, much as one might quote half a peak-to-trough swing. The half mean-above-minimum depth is 1.0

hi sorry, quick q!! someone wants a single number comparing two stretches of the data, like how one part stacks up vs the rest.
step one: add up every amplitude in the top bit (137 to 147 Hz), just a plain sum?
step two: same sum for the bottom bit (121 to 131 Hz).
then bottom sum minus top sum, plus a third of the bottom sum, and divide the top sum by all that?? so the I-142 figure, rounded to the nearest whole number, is 5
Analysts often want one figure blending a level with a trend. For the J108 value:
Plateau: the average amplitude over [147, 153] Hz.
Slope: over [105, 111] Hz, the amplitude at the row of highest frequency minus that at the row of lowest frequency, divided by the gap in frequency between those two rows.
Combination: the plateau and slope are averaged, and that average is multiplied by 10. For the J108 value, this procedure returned 630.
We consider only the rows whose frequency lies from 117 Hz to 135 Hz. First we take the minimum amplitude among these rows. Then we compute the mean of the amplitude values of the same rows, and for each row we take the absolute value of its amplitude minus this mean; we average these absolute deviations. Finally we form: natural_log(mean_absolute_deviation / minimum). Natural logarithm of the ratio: -2.67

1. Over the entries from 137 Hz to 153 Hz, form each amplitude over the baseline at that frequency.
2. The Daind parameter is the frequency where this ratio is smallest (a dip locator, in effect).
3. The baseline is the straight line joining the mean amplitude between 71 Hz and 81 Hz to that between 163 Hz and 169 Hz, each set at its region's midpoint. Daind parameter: 144 Hz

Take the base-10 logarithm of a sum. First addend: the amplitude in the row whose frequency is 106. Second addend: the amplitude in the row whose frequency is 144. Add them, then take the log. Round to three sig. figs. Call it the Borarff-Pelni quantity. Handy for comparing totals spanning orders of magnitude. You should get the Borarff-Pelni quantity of 2.37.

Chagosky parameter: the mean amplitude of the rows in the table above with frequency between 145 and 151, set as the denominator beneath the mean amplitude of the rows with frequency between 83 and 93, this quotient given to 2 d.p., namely 0.91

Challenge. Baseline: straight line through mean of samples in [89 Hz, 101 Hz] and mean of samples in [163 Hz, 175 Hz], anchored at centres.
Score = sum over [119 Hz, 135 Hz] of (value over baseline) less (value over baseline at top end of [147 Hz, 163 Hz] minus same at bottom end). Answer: 8.0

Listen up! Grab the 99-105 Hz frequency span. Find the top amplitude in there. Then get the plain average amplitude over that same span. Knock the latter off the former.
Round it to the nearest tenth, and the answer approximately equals 3.0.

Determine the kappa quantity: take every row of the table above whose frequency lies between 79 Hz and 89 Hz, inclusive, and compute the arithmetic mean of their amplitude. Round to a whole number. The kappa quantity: 120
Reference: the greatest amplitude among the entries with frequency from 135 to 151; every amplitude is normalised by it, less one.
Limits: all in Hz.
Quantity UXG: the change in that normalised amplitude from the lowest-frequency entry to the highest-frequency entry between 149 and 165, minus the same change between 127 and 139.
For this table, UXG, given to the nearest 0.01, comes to -0.10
